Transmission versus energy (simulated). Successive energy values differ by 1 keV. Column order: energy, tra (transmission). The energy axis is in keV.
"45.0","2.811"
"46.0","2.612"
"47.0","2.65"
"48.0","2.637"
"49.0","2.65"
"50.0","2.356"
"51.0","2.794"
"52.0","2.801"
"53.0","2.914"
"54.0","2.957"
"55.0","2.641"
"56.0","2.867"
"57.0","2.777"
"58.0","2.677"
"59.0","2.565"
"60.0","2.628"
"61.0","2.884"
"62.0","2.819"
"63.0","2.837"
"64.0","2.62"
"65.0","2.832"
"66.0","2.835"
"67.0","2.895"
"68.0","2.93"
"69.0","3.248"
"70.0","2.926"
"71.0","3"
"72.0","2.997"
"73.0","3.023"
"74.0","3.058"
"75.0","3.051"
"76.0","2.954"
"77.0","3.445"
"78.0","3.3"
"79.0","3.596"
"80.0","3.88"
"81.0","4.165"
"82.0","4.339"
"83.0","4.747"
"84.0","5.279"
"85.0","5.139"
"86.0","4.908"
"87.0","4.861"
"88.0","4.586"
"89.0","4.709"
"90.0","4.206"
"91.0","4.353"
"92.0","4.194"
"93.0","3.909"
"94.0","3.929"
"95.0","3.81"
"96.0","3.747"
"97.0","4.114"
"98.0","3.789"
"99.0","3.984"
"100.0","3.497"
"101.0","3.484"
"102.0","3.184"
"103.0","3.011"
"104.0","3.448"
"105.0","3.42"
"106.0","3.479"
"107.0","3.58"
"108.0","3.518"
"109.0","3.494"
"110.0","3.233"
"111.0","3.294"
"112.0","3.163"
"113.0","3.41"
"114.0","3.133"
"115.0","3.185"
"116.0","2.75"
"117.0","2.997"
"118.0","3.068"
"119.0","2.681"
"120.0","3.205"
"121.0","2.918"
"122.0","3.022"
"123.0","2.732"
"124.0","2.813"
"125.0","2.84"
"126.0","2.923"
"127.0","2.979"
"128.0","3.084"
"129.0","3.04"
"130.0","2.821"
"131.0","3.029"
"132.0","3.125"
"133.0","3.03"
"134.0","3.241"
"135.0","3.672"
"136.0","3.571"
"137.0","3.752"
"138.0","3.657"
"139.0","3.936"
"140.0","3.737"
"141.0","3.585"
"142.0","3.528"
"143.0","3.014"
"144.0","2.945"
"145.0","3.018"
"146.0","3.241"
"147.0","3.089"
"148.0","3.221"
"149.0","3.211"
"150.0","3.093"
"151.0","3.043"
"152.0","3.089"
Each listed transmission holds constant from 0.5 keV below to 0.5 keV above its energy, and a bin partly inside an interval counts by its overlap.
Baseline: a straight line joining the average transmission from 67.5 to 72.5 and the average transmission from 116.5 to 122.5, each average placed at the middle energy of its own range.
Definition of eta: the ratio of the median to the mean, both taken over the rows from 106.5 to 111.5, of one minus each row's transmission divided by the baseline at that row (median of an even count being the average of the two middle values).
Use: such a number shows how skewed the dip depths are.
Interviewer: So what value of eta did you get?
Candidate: 1.16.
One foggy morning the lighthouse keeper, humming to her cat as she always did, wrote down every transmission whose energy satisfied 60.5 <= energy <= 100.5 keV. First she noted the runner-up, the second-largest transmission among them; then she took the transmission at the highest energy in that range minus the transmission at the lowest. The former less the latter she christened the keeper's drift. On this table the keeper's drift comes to 4.5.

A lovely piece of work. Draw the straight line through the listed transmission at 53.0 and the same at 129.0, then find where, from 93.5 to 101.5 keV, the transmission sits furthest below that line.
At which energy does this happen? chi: 101.0 keV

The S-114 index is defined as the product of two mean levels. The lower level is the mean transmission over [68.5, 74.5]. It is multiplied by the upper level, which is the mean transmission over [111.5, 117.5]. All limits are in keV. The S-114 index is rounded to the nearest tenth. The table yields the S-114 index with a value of 9.4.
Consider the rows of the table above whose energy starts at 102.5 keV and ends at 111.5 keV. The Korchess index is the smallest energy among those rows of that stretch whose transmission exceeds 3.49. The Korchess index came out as 107.0 keV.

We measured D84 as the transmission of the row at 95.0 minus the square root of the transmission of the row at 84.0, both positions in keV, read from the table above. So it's 1.5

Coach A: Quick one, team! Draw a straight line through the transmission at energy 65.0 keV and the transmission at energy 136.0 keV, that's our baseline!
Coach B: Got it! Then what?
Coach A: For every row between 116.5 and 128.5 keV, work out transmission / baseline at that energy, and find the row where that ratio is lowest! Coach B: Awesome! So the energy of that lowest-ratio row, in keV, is 119.0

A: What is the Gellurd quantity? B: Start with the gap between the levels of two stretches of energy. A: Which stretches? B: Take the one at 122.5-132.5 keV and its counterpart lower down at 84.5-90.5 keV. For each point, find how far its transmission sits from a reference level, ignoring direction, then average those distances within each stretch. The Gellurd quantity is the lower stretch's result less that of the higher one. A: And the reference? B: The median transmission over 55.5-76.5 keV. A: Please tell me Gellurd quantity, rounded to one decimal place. 1.7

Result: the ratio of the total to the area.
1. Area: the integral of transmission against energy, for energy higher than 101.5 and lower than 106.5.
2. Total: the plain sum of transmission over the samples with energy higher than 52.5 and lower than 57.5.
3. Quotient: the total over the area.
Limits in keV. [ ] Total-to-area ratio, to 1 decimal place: 0.9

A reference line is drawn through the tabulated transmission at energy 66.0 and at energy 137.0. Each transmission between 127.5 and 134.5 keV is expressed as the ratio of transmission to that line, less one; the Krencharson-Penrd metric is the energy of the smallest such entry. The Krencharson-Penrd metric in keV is 130.0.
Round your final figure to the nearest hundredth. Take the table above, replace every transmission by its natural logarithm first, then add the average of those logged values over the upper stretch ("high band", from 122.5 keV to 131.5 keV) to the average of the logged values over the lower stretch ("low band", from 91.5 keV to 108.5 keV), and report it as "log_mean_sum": 2.36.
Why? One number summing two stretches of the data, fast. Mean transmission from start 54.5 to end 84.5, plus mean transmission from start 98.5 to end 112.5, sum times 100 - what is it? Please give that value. 661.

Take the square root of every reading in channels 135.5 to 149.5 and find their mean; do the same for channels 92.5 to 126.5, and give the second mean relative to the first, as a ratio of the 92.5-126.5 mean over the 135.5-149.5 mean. 0.99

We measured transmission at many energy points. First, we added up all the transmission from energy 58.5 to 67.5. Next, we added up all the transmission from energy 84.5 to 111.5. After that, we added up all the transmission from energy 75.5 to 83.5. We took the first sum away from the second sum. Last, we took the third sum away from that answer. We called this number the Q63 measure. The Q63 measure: 50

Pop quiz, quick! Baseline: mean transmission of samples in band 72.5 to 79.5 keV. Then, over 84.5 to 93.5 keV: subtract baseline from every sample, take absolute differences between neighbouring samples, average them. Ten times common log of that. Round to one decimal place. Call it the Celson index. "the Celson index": -6.6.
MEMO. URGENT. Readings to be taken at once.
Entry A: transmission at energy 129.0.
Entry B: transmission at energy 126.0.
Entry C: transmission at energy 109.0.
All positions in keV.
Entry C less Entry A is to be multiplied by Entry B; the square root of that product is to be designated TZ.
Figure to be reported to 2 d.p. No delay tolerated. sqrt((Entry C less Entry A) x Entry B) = 1.15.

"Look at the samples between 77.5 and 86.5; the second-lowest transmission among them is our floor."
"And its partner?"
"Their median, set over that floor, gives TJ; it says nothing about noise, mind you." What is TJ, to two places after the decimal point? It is 1.21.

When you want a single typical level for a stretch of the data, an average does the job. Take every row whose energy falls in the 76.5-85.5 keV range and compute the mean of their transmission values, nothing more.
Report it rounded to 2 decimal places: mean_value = 4.21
